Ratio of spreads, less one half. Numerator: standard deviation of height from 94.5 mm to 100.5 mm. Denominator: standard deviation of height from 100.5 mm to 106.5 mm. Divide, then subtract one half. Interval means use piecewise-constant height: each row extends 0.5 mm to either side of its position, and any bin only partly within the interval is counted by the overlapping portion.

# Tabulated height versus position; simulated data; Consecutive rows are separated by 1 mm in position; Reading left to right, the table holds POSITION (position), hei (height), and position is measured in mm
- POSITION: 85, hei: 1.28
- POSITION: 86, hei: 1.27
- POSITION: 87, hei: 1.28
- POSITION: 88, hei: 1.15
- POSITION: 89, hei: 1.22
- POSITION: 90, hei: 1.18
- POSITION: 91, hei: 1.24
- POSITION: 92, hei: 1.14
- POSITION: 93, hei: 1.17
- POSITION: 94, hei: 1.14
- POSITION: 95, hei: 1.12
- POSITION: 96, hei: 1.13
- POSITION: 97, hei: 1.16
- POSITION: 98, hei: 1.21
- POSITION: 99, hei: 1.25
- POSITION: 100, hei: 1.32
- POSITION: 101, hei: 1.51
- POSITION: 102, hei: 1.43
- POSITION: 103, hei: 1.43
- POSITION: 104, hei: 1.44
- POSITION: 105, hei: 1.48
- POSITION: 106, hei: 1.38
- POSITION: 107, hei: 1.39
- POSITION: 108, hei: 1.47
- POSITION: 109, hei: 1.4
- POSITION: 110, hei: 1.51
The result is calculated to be 1.2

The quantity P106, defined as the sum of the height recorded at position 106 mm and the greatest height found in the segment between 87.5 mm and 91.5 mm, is 2.62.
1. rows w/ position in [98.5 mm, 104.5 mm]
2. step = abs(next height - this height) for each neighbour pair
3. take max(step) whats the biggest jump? 0.19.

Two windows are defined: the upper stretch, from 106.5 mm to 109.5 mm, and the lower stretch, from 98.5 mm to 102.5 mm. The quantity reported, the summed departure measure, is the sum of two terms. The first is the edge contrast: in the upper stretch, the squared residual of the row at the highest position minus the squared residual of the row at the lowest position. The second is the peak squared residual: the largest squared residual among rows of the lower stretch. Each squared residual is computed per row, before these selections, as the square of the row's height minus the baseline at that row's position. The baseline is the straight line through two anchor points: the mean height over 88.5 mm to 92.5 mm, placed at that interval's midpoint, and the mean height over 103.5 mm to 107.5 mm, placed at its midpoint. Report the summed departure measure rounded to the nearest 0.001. 0.027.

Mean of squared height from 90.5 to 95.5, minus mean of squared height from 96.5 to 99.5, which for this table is -0.1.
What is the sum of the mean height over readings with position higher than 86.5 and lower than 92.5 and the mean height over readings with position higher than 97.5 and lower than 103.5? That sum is 2.56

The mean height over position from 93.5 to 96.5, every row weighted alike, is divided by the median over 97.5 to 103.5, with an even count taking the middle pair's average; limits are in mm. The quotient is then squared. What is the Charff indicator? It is 0.675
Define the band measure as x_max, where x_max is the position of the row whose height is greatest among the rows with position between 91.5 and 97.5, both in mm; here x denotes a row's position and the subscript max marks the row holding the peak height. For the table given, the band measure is 93 mm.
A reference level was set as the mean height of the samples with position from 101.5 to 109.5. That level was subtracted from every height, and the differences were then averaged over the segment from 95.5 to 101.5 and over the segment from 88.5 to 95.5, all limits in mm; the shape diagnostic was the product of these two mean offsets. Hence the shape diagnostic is 0.04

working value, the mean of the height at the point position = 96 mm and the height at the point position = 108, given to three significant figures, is 1.30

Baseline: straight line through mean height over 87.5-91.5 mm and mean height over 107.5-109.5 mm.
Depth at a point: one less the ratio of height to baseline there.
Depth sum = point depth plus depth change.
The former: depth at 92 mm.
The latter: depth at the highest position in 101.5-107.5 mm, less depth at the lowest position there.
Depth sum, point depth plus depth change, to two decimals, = 0.15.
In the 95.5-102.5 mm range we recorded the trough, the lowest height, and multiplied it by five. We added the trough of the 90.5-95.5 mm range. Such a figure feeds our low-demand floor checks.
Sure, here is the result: 6.8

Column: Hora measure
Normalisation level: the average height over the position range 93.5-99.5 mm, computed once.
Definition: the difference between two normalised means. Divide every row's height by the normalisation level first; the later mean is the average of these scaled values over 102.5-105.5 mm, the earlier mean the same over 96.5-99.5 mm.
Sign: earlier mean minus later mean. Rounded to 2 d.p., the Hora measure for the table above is -0.21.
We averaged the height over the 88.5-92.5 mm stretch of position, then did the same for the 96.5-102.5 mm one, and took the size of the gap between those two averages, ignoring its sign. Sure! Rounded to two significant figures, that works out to 0.12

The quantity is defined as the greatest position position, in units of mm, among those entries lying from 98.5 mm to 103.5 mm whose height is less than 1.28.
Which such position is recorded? 99 mm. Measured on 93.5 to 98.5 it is 98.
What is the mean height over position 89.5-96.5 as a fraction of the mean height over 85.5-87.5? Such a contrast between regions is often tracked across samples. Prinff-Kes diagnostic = 0.91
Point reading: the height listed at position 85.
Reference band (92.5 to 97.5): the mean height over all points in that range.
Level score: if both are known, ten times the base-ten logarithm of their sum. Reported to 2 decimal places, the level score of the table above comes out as 3.85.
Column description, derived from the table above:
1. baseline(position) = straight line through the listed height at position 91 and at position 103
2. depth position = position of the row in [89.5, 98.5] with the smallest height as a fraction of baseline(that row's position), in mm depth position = 96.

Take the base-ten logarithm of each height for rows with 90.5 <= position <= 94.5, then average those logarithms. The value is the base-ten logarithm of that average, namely -1.16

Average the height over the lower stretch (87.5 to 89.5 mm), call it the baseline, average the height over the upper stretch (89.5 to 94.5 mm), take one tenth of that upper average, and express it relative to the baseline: 0.099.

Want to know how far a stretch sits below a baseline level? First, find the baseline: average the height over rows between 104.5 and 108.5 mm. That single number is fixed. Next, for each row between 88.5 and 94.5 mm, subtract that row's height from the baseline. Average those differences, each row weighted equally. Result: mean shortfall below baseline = 0.25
